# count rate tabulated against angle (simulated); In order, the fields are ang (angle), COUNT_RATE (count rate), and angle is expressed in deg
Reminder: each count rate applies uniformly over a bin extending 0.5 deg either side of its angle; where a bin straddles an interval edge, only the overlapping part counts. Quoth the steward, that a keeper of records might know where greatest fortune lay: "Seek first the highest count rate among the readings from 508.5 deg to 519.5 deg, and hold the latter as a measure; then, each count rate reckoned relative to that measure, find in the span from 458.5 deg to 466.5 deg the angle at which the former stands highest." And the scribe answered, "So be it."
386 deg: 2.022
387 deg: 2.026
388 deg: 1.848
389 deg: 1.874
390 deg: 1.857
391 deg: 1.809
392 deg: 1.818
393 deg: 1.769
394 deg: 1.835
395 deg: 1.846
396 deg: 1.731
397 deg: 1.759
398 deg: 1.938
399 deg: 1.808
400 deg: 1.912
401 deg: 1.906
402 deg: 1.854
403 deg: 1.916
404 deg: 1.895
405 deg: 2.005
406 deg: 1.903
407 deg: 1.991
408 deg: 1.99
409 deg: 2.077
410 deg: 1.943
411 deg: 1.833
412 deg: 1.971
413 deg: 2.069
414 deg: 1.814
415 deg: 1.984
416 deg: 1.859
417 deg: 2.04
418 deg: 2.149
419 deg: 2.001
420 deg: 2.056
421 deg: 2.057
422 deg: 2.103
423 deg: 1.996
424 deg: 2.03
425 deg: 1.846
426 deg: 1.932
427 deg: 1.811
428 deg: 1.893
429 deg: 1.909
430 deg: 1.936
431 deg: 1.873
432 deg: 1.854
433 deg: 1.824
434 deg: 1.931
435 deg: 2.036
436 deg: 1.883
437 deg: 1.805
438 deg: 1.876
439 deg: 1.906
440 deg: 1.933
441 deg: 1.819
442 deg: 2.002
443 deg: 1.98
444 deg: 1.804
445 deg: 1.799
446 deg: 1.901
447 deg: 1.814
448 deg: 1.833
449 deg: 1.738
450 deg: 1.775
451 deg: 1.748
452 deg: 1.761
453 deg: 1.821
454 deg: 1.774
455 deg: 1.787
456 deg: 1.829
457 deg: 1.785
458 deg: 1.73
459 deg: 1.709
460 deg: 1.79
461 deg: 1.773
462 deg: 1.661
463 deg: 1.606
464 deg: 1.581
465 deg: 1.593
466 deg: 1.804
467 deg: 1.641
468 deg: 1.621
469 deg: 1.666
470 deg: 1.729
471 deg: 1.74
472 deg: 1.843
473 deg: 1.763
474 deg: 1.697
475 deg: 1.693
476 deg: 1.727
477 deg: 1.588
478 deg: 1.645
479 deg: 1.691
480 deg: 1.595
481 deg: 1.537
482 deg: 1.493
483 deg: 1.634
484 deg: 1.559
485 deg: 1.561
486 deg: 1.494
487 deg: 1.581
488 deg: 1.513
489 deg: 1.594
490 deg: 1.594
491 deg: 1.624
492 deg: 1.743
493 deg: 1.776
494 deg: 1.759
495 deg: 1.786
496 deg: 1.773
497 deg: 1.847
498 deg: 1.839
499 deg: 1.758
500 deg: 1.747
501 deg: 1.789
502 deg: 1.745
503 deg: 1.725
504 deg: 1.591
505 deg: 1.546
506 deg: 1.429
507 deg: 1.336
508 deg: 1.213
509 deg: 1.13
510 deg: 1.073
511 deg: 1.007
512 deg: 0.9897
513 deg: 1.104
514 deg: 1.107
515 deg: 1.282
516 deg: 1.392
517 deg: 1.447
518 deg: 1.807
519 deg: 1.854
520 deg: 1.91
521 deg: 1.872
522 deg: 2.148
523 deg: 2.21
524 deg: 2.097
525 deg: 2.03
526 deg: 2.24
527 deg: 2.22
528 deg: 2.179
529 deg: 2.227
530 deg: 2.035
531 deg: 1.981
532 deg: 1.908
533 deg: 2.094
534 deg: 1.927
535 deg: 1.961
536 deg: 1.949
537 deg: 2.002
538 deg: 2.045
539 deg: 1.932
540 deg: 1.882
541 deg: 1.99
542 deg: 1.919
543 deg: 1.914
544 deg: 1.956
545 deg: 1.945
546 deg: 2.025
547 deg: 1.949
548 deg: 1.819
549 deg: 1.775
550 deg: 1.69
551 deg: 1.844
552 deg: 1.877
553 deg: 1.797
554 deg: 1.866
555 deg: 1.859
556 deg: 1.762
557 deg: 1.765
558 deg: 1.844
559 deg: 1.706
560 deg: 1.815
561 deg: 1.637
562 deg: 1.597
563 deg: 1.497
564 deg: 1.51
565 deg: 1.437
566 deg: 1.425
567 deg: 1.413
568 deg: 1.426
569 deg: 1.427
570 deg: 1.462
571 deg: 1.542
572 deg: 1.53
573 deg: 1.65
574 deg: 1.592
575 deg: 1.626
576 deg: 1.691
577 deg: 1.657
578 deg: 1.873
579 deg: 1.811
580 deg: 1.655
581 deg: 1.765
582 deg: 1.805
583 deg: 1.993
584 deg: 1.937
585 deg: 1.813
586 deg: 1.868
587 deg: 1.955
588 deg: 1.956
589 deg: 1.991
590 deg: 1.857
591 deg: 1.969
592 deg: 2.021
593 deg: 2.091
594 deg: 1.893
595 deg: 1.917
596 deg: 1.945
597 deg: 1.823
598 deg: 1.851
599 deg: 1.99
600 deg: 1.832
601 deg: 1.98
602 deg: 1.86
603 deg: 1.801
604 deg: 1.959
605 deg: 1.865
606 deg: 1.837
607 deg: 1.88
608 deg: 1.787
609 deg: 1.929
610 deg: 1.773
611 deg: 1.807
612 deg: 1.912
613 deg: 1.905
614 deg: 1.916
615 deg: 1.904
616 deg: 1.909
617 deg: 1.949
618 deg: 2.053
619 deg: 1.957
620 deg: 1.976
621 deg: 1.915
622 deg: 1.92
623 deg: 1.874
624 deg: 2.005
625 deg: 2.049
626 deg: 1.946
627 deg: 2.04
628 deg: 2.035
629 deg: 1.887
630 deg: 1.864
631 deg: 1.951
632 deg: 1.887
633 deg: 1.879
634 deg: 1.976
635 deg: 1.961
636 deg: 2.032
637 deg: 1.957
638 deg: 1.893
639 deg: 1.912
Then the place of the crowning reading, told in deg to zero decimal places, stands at 466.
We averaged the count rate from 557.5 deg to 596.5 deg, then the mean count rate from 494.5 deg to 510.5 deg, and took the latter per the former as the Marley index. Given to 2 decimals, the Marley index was 0.91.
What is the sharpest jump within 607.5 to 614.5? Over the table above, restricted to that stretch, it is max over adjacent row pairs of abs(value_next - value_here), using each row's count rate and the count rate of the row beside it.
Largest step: 0.156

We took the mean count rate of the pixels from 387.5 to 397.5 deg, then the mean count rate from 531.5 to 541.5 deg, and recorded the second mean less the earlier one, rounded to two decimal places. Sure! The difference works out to 0.15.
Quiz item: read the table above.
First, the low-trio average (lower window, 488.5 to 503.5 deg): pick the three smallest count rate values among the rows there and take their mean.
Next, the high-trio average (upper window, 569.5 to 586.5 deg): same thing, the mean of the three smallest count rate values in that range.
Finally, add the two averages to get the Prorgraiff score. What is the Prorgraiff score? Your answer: 3.12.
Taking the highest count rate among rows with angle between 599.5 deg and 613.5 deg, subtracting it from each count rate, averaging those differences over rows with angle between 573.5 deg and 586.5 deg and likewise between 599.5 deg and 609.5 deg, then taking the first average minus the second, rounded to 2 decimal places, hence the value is -0.10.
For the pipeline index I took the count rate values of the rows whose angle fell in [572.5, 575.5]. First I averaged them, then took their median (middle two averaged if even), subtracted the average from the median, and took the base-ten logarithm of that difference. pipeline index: -2.48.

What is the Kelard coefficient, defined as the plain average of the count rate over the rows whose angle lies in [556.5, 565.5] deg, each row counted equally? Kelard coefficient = 1.65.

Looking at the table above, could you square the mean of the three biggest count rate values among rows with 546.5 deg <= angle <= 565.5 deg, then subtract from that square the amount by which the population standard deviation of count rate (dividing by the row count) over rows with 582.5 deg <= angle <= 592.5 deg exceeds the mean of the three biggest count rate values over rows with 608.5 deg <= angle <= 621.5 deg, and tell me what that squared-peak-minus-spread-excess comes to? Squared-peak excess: 5.53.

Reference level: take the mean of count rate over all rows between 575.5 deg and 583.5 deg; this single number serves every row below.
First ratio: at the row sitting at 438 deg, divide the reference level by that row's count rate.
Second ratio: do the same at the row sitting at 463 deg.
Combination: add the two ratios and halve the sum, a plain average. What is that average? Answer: 1.029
